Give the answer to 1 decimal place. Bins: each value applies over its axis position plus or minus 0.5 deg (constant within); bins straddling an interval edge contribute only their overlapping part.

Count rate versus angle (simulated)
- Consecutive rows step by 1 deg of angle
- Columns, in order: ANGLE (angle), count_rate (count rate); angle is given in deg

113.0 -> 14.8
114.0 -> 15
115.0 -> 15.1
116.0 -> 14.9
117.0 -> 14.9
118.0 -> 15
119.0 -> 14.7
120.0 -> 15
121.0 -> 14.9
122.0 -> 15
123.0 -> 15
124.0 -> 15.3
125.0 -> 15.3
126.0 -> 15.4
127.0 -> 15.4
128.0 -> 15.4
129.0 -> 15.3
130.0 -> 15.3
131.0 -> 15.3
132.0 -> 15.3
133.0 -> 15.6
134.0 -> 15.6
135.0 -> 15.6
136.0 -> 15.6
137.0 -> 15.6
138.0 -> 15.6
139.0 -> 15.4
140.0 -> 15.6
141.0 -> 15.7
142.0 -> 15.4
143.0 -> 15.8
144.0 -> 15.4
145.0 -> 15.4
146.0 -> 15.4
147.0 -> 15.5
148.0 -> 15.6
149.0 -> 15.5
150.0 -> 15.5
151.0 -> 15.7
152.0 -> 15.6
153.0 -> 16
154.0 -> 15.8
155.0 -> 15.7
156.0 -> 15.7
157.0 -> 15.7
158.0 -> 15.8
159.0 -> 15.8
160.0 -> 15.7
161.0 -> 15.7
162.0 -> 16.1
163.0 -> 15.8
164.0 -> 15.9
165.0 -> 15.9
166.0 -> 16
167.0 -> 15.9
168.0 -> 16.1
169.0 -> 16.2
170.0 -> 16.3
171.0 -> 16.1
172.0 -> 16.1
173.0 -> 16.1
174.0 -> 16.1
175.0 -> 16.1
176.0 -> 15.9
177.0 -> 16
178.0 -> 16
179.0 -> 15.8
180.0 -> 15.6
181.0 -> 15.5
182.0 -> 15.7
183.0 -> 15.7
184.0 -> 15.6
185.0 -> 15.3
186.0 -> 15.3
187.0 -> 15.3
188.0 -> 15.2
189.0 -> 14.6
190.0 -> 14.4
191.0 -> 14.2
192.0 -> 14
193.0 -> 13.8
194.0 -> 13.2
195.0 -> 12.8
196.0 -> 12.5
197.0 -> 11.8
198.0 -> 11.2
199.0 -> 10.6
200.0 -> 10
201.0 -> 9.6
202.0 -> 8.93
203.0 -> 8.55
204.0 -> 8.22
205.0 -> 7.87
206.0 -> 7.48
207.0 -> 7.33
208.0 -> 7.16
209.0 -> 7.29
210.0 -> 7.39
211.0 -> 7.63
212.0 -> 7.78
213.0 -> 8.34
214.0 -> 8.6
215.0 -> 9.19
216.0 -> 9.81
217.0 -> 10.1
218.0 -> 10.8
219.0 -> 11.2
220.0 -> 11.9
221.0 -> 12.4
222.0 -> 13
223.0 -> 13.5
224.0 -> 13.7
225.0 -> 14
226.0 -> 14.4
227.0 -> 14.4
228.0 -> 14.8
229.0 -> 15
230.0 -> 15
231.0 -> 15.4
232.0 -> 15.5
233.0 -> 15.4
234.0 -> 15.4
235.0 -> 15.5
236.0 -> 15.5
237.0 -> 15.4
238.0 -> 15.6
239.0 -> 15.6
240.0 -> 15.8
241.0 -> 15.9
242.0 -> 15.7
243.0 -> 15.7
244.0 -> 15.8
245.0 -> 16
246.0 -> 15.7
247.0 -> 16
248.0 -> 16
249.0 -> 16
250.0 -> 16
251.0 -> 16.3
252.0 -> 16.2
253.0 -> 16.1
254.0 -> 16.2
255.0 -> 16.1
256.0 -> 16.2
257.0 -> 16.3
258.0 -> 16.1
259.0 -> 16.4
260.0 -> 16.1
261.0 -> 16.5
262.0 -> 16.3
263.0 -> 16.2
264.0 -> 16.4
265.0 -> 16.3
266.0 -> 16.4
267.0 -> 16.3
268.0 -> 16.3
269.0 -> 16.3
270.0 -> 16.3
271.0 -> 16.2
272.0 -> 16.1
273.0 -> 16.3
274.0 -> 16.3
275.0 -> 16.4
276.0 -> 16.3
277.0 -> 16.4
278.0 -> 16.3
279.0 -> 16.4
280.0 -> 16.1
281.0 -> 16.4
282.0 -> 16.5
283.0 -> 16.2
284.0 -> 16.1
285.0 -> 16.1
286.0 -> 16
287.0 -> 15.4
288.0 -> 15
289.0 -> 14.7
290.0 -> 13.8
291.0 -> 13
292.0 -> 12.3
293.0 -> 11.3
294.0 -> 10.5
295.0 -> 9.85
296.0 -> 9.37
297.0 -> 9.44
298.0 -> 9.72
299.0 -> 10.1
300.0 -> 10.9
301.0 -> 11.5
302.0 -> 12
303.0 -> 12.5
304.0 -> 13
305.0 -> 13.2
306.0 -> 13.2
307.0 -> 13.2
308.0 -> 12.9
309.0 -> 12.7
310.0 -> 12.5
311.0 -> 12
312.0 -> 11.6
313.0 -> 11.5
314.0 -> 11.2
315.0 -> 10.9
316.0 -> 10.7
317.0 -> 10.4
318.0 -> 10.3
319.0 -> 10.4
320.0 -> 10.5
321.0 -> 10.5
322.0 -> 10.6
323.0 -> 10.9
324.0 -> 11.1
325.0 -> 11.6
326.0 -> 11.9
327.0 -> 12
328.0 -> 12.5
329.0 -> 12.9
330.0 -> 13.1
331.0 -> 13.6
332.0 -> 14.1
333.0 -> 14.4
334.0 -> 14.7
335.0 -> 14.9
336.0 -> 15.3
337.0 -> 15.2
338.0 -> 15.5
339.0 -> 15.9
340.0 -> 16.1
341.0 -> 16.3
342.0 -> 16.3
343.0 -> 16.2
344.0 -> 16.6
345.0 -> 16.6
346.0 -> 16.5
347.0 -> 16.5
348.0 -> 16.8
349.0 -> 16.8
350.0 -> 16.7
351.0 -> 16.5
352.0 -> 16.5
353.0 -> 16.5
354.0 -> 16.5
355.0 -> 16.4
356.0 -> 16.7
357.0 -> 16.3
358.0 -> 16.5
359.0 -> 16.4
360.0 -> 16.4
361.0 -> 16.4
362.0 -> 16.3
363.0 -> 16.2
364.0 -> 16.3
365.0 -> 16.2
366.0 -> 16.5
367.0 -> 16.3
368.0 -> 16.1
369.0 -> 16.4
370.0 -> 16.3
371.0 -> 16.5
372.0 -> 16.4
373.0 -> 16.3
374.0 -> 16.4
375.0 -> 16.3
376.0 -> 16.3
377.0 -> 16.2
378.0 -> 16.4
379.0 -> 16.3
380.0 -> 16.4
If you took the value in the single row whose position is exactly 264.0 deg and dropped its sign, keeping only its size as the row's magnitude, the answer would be 16.4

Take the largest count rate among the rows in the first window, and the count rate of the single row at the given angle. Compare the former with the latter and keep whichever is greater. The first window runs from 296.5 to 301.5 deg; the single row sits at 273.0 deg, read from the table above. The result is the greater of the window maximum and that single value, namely 16.30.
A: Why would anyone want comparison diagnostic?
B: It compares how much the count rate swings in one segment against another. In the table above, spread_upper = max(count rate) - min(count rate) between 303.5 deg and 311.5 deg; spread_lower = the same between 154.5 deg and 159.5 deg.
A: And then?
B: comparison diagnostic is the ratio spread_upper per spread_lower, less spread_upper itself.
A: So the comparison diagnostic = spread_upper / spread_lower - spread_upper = 10.8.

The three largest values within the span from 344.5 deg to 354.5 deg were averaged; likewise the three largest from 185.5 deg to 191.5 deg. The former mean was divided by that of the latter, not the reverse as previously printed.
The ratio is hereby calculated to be 1.10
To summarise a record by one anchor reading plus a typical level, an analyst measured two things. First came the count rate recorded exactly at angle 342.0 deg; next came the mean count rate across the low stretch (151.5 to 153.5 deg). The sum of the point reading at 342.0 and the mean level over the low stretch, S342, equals 32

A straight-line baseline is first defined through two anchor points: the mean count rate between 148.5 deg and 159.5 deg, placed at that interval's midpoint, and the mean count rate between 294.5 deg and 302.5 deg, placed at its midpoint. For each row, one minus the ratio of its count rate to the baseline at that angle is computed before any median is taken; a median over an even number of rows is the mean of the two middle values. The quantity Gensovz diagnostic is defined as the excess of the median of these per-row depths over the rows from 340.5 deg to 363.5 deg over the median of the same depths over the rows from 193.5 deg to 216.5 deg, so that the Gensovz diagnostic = -1.3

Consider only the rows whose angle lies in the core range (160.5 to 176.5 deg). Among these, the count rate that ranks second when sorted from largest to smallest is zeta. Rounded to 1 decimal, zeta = 16.2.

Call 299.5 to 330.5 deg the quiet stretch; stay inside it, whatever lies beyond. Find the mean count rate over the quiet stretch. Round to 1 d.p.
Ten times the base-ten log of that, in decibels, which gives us 10.7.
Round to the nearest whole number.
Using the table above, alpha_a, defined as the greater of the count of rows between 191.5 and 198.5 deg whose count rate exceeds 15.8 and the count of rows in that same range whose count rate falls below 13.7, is 5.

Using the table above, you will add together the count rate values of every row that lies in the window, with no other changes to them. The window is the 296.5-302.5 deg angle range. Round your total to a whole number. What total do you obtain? 64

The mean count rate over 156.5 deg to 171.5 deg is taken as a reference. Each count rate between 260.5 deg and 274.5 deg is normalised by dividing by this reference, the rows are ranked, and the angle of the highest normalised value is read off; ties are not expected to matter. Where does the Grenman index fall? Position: 261.0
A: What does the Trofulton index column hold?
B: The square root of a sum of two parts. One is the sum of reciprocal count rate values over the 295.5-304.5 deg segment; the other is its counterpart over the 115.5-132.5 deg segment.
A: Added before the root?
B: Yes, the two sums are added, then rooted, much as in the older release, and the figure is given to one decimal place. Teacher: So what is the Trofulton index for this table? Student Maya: 1.4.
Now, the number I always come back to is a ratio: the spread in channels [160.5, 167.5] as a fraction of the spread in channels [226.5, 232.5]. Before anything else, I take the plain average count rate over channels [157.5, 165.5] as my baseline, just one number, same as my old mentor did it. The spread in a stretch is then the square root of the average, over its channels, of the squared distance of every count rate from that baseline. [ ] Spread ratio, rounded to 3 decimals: 0.150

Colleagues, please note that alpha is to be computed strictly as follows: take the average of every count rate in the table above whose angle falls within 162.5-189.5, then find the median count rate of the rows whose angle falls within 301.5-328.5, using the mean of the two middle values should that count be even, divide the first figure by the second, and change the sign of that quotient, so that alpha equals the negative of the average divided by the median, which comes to -1.4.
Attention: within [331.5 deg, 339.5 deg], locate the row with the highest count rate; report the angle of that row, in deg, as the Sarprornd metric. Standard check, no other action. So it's 339.0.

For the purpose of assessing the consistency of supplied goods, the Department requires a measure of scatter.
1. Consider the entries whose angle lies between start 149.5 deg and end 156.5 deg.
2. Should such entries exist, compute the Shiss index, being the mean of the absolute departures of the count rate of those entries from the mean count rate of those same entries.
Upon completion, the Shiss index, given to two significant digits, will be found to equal 0.11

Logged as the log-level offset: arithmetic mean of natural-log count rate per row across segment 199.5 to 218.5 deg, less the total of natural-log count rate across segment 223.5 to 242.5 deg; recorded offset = -49.5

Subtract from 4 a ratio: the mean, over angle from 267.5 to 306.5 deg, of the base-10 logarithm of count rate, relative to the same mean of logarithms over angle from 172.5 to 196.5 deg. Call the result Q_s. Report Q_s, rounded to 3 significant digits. 3.03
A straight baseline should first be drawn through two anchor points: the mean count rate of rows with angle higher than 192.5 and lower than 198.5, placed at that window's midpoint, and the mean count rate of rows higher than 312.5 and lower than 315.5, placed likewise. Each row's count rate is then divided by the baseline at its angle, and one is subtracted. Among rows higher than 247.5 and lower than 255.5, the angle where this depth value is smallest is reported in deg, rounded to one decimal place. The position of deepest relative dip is 248.0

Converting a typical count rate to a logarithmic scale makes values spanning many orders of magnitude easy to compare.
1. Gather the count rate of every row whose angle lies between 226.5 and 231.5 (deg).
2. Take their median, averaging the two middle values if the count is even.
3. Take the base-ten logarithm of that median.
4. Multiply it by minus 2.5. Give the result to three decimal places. -2.940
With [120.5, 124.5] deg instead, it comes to -2.940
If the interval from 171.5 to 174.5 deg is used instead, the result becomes -3.017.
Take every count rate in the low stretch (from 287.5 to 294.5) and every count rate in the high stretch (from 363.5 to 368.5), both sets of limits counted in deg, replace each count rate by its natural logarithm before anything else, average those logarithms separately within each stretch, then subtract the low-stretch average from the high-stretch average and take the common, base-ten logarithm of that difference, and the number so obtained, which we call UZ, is -0.63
